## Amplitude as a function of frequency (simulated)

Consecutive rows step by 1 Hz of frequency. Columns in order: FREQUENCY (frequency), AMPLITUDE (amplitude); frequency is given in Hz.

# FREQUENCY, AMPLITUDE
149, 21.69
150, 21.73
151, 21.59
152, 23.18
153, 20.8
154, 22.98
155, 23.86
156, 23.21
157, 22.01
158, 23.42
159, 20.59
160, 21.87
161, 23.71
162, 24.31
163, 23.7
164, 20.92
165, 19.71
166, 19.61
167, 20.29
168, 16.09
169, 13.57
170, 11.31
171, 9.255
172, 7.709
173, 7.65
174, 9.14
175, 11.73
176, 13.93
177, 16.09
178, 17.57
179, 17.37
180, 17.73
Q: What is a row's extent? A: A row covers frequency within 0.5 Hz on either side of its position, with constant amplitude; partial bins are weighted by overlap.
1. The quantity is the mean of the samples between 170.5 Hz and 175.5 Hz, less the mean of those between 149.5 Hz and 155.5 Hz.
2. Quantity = -13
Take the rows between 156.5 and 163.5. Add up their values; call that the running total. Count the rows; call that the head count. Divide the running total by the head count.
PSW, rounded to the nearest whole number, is 23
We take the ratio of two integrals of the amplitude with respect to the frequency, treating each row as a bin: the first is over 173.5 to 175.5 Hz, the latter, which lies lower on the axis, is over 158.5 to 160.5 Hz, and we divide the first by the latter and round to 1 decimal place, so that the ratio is 0.5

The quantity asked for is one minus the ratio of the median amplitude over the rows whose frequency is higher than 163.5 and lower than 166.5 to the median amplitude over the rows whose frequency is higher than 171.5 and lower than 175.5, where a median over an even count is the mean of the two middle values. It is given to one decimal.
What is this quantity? -1.3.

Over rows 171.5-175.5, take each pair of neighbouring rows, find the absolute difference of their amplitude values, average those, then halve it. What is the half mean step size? 0.69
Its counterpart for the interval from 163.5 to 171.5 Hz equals 0.93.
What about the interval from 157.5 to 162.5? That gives 0.82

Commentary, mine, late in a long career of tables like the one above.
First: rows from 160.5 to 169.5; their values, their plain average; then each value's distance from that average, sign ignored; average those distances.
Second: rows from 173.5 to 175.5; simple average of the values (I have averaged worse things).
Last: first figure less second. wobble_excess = -8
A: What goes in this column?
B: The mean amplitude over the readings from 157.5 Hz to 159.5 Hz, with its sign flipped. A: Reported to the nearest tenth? -22.0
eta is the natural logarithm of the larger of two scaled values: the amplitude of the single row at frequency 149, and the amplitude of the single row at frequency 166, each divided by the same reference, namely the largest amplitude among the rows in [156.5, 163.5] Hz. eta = -0.11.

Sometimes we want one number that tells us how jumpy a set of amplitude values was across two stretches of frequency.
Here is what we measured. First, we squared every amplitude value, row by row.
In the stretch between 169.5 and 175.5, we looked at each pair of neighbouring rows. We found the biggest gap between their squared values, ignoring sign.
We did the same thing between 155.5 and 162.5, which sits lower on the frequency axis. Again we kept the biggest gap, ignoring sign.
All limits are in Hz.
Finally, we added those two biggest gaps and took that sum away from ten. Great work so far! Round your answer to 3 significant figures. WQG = -169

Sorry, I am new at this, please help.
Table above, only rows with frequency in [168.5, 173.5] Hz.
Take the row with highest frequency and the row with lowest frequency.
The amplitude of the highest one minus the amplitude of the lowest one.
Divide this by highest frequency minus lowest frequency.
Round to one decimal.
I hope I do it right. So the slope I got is -1.5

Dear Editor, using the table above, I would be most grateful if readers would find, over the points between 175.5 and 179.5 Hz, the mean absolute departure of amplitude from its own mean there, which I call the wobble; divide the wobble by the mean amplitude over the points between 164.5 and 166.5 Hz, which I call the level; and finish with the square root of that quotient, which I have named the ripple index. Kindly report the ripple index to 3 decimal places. 0.250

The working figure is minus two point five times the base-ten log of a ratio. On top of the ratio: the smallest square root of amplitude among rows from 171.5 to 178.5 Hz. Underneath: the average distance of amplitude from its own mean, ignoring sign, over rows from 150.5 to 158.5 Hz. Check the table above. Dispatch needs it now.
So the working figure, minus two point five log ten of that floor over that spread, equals -1.25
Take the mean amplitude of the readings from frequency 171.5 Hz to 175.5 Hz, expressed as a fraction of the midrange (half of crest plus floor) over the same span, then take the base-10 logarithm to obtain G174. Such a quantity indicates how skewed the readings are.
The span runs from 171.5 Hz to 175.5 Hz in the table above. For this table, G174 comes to -0.029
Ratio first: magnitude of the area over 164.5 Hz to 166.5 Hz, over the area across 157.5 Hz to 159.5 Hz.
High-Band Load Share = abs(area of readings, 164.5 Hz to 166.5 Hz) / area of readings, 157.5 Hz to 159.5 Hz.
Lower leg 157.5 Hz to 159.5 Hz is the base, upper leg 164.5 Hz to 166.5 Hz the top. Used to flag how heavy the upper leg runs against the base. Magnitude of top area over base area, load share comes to 0.9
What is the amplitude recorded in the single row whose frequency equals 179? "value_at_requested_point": 17.37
